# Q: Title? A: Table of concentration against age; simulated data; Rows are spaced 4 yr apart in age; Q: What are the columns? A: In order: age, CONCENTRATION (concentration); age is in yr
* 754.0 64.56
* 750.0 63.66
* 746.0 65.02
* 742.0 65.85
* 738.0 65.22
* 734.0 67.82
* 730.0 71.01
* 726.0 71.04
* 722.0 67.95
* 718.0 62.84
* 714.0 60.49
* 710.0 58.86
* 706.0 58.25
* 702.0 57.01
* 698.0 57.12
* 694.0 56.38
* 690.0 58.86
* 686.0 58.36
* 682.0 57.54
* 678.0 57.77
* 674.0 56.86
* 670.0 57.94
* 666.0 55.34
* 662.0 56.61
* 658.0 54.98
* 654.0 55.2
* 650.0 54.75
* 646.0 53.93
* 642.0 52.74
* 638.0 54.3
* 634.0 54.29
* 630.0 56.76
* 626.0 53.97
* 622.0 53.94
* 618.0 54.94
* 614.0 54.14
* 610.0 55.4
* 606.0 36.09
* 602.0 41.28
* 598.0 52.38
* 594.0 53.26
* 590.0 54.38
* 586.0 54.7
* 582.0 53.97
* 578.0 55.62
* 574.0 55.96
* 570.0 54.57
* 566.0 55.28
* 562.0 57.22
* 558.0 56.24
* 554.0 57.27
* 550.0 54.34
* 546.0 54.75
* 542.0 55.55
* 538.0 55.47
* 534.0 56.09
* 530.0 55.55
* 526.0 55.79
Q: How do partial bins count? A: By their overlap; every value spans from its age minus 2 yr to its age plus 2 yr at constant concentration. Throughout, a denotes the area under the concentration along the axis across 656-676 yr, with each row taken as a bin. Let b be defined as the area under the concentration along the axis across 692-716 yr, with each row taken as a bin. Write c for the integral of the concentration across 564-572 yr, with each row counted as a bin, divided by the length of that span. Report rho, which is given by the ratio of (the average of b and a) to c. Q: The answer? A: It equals 23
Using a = 1127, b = 1392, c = 54.9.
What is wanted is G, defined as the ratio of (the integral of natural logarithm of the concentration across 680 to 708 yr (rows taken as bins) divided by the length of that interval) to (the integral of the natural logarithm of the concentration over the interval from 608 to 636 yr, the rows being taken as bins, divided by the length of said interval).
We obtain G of 1.01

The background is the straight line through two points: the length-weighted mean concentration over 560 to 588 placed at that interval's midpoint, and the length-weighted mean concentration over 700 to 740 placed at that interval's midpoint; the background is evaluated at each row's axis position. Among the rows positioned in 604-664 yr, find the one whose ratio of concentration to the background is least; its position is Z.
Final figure 606.0 yr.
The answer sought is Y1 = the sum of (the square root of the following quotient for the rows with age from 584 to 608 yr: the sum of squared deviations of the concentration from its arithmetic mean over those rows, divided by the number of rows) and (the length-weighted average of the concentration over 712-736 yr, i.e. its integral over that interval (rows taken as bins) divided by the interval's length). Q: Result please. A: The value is 74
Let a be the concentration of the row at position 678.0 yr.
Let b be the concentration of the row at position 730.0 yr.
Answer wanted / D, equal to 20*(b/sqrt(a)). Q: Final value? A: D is 187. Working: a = 57.77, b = 71.01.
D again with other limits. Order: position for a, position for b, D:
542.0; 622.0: 145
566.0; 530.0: 149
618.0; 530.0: 150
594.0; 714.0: 166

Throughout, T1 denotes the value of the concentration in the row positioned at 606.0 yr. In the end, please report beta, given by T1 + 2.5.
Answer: 38.6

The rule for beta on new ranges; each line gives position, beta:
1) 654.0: 57.7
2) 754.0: 67.1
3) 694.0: 58.9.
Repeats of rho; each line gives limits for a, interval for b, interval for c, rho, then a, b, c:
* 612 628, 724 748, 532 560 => 22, 868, 1624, 55.7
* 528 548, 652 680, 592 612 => 28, 1110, 1579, 47.7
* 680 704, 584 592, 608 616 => 17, 1381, 436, 54.8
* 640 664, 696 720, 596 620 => 28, 1313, 1418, 49.0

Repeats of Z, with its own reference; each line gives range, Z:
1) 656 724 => 694.0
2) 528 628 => 606.0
